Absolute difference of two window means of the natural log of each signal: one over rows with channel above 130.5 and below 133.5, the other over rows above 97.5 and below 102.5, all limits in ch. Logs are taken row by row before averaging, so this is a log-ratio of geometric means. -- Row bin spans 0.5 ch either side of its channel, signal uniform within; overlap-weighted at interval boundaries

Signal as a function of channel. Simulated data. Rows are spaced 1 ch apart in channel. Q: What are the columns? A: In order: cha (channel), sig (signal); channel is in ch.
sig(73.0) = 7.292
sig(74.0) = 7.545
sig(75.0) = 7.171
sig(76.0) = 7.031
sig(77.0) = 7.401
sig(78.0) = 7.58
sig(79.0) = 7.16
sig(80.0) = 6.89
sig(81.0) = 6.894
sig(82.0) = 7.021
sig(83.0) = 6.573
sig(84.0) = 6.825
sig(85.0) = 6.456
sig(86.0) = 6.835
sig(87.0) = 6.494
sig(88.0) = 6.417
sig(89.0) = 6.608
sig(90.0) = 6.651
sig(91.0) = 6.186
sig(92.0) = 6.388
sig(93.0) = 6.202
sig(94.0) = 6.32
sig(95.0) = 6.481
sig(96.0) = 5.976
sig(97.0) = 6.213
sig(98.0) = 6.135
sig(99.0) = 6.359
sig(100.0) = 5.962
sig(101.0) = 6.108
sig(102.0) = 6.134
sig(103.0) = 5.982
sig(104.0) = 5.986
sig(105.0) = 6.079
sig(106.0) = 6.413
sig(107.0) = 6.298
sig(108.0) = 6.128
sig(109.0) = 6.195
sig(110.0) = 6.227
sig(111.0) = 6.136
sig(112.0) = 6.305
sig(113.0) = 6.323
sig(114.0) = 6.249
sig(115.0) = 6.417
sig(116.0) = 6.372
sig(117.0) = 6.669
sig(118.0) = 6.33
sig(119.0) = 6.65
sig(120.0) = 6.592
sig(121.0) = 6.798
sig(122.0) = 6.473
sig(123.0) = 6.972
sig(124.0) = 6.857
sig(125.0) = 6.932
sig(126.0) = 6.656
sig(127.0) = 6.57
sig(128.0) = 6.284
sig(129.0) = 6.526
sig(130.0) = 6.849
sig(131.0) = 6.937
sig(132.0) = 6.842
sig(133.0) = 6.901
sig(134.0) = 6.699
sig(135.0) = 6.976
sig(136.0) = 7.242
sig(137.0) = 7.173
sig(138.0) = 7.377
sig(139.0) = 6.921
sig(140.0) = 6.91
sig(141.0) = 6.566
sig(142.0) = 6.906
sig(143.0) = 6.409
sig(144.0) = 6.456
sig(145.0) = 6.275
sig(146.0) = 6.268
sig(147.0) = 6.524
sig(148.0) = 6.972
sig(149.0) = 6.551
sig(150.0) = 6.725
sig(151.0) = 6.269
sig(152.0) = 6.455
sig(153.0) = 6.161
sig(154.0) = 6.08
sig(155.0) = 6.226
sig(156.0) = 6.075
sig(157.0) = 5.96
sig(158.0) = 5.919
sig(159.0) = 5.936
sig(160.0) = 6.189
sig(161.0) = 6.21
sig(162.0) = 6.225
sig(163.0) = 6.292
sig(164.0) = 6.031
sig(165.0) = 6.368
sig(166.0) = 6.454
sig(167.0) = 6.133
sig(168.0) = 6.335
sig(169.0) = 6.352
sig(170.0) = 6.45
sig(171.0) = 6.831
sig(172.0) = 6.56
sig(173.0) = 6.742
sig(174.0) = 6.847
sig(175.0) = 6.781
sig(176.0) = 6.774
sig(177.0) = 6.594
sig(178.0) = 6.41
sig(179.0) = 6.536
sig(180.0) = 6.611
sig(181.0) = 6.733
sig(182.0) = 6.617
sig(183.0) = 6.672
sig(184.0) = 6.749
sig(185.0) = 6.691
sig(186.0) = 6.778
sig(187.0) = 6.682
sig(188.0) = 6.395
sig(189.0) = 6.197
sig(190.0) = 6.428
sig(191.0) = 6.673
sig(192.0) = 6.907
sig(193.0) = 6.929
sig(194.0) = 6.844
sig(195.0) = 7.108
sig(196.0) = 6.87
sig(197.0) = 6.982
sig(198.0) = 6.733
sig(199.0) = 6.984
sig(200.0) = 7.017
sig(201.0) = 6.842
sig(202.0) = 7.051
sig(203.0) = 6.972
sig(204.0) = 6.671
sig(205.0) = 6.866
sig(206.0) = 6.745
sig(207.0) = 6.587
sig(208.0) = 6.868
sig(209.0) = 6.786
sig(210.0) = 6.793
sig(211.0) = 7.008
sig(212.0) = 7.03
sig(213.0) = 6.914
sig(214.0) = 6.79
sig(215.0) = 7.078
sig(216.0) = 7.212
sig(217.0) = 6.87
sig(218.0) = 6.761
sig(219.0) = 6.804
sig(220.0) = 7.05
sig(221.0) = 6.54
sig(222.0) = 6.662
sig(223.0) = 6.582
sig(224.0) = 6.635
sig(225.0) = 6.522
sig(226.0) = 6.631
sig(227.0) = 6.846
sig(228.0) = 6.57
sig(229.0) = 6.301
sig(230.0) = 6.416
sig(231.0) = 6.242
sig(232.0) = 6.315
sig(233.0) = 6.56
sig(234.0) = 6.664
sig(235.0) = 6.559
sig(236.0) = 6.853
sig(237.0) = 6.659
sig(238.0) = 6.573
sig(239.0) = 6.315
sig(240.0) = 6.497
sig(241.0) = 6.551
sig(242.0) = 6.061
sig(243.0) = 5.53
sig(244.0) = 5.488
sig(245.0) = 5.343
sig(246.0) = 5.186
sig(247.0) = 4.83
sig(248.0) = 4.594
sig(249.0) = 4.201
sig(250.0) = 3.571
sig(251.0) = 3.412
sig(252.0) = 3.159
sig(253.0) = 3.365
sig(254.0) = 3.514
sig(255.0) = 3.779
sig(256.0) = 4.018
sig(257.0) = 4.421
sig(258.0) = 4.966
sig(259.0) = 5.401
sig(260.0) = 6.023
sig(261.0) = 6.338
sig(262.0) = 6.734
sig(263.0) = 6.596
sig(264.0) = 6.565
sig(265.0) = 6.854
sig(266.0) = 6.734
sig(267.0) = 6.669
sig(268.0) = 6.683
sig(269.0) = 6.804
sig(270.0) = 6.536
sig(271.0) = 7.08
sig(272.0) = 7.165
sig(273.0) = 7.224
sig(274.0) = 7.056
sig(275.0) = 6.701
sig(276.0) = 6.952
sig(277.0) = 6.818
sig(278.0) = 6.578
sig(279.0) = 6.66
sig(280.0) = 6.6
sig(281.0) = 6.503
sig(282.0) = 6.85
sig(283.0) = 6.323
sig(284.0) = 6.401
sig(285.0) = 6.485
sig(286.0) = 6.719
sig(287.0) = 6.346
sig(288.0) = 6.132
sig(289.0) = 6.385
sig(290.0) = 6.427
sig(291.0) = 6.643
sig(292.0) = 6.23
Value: 0.12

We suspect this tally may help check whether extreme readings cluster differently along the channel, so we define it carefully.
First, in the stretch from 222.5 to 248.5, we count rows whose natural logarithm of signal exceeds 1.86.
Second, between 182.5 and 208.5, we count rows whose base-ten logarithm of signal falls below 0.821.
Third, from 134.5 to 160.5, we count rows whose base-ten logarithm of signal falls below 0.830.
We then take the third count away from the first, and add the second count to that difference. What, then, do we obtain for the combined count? 0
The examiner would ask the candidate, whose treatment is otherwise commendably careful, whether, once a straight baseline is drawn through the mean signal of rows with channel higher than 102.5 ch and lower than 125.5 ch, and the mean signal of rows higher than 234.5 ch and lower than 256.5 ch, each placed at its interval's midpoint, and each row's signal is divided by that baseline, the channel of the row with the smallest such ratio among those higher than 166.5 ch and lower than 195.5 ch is 167.0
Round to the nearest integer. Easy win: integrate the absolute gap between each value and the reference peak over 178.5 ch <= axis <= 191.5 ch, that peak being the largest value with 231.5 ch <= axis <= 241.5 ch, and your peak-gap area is 3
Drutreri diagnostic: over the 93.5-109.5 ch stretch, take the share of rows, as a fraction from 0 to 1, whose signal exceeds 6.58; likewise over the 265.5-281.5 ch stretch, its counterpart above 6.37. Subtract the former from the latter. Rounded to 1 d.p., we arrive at 1.0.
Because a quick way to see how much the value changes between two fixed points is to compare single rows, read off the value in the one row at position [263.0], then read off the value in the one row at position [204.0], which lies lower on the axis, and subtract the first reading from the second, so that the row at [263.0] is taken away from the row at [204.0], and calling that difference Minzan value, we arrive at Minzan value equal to 0.1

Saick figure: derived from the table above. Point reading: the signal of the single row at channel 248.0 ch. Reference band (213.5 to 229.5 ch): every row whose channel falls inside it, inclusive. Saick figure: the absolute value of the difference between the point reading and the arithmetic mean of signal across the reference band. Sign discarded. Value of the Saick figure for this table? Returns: 2.1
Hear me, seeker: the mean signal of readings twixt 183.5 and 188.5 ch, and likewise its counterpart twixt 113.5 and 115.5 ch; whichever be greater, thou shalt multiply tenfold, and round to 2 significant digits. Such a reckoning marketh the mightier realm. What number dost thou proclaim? 67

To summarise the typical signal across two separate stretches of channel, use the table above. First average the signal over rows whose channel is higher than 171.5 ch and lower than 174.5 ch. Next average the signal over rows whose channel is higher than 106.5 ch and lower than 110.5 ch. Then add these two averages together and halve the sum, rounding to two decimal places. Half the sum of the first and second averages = 6.46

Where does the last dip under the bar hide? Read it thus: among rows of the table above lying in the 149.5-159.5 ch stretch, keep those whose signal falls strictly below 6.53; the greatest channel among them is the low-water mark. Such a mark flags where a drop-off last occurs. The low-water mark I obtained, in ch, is 159.0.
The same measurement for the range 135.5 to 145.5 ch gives 145.0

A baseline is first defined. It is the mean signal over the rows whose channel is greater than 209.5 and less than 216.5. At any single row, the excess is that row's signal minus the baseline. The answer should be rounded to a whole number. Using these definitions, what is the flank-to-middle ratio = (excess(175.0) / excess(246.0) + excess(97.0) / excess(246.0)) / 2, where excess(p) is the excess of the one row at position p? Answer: 0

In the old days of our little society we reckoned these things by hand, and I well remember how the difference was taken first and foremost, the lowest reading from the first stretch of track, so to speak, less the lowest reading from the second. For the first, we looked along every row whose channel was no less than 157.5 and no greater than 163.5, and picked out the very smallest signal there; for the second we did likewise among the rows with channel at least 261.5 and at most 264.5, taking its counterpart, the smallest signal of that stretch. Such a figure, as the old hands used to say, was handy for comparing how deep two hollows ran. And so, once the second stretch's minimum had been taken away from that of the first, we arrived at -0.65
